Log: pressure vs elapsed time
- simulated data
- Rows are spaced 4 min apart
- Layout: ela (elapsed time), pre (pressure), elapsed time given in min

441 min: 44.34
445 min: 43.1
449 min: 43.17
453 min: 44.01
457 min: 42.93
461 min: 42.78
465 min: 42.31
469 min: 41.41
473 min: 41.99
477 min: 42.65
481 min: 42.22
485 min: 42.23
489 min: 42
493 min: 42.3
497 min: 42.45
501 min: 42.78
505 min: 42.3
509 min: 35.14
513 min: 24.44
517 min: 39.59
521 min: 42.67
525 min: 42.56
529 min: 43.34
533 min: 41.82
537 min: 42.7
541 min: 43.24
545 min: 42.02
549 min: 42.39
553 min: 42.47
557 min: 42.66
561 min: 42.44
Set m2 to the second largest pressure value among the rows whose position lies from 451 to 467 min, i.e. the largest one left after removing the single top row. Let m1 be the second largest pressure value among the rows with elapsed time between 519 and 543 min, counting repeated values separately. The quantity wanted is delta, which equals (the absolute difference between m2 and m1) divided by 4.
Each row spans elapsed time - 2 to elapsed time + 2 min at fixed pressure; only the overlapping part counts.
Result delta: 0.08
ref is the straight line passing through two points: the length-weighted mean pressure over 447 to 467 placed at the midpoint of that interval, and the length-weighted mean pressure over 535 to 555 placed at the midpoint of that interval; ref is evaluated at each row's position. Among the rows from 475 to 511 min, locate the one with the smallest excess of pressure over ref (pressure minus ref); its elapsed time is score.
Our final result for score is 509 min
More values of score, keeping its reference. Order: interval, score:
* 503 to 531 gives 513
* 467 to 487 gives 469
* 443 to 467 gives 465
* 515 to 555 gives 517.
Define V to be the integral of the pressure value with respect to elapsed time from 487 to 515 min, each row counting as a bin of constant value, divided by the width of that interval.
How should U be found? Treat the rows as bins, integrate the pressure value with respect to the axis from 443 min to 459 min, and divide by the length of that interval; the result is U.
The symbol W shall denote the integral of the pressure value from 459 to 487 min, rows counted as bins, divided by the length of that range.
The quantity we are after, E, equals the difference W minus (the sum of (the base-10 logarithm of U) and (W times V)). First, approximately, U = 43.3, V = 38.8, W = 42.2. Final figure -1597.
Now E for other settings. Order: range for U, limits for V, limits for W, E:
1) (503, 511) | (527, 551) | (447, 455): -1814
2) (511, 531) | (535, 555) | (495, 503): -1773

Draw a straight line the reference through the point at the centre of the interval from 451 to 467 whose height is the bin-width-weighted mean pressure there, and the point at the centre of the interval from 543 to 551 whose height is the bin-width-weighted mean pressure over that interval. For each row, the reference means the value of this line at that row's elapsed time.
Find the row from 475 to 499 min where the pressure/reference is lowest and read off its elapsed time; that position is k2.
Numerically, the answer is 489 min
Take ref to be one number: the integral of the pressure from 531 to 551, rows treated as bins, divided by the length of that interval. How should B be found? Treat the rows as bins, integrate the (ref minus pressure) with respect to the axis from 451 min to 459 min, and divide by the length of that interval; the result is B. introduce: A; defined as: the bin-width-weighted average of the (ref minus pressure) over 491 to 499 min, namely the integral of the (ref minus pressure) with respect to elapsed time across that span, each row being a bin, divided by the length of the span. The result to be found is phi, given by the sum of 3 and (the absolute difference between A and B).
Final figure 4.1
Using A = 0.1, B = -1.0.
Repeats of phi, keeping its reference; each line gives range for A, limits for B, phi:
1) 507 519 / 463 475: 11.8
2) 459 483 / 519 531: 3.6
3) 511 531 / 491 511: 5.5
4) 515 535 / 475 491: 3.3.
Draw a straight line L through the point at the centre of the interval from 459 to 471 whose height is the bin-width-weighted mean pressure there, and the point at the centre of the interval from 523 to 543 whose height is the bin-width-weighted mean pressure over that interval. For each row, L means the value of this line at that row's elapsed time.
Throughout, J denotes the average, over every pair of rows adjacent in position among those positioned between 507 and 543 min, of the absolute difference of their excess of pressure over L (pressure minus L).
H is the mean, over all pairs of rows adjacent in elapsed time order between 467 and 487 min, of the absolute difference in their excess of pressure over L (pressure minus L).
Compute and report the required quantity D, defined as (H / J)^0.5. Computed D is 0.3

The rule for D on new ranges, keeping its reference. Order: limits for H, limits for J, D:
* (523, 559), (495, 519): 0.3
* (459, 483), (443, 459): 1.0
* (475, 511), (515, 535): 0.9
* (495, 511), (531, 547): 1.8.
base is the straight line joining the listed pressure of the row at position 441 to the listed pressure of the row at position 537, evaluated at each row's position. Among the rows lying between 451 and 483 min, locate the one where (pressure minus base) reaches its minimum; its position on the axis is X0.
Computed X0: 469 min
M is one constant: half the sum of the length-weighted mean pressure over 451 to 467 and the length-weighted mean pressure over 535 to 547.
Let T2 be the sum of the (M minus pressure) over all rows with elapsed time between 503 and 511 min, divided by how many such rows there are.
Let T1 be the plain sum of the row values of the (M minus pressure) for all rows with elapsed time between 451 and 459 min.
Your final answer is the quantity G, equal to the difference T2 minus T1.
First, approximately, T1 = -1.3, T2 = 4.1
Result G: 5.4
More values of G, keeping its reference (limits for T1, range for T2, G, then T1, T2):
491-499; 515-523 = 0.8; 0.9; 1.7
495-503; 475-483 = 0.0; 0.4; 0.4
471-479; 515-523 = 0.7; 1.0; 1.7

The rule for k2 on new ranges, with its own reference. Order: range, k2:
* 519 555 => 533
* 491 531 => 513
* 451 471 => 469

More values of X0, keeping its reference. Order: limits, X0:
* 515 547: 517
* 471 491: 473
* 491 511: 509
